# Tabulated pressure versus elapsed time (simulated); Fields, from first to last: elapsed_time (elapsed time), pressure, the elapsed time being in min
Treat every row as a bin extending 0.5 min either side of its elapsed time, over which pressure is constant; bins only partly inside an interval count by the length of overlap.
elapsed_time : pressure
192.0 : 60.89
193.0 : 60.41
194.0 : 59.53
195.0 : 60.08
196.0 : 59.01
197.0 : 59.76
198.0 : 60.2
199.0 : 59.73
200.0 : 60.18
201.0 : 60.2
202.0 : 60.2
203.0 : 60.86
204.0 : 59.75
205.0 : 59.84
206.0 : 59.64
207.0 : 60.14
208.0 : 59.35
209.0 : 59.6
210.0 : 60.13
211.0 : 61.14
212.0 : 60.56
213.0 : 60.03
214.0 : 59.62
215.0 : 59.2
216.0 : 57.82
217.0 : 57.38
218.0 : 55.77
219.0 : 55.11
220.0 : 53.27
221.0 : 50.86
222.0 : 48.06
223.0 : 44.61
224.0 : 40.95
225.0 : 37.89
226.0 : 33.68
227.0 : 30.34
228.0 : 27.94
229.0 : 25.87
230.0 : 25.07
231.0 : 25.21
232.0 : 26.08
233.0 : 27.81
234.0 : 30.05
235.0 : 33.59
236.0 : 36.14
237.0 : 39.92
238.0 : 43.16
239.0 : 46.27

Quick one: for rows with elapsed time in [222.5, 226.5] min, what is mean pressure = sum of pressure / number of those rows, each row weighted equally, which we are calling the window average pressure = 39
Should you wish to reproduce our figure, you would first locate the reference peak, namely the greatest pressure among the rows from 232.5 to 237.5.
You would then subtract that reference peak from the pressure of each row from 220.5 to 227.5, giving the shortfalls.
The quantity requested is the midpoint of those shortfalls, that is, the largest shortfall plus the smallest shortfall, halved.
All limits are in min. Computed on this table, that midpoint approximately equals 1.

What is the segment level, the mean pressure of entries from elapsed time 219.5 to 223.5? 49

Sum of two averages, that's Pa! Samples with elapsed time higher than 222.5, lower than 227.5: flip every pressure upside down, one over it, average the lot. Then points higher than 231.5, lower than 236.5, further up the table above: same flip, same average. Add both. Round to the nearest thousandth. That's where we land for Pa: 0.060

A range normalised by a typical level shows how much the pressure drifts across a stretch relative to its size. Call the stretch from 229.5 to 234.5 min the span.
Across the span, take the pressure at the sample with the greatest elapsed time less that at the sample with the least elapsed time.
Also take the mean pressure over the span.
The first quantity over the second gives 0.19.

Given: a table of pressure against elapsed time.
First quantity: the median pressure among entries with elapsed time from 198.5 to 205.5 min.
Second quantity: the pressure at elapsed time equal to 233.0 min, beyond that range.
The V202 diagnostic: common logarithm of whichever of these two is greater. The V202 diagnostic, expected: 1.78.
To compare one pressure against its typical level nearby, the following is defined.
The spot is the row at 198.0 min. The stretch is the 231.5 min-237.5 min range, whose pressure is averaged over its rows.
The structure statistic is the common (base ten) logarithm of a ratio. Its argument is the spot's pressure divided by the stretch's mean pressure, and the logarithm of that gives 0.271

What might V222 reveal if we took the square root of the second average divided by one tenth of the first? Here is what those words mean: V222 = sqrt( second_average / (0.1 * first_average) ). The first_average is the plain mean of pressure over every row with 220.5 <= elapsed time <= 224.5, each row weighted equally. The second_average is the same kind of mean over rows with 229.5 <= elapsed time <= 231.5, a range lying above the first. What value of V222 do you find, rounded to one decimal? 2.3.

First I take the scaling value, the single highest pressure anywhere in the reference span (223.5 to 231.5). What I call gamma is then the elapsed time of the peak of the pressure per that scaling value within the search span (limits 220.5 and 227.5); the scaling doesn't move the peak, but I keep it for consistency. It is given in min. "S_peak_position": 221.0 min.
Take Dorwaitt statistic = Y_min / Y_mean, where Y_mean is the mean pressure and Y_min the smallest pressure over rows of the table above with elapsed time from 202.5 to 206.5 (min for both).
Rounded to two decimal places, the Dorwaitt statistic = 0.99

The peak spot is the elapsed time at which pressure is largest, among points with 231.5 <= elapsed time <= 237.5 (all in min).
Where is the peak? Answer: 237.0 min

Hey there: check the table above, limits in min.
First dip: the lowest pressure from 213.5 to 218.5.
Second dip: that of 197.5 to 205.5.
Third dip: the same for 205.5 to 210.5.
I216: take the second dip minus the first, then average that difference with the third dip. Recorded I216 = 31.7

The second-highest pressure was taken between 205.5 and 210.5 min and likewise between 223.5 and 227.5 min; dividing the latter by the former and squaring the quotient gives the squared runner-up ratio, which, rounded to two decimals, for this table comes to 0.40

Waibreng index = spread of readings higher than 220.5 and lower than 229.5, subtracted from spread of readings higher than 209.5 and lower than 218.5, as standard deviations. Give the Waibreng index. -7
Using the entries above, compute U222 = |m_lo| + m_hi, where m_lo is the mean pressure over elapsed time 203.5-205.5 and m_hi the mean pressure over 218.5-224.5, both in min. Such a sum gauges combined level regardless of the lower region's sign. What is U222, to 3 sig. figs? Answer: 109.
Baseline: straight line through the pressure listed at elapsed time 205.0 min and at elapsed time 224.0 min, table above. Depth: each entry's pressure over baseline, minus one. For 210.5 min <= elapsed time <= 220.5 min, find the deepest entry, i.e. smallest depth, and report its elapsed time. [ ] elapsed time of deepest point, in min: 211.0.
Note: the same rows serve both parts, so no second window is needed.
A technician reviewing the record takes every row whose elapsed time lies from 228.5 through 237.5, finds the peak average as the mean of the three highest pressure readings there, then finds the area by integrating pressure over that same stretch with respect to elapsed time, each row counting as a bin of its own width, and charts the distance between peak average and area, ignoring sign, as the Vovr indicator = 233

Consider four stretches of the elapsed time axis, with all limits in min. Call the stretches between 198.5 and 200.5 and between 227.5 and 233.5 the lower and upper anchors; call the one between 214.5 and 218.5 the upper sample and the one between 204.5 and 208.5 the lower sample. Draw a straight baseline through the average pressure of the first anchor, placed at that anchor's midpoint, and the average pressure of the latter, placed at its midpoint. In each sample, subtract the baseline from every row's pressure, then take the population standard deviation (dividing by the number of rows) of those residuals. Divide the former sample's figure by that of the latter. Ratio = 0.2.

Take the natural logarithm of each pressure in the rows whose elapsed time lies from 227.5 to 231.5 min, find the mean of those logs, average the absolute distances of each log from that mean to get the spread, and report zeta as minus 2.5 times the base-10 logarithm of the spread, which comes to 3.6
